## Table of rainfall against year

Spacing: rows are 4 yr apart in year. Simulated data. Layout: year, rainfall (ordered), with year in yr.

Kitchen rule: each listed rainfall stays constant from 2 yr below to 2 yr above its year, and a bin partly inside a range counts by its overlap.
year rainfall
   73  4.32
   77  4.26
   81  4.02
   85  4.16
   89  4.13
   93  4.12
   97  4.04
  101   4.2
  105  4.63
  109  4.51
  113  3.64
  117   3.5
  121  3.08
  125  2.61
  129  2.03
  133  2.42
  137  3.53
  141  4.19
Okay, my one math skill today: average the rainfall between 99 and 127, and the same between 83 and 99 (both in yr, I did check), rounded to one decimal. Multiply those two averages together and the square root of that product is 3.9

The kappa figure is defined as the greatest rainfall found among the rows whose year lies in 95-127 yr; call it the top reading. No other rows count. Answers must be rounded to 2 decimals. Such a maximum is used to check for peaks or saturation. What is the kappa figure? 4.63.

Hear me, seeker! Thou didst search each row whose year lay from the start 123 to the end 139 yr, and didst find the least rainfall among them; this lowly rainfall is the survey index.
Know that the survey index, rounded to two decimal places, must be 2.03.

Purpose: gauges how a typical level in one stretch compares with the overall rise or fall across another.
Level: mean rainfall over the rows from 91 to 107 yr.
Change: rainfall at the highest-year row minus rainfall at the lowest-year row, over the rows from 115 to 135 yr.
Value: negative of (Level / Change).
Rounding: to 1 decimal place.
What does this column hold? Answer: 3.9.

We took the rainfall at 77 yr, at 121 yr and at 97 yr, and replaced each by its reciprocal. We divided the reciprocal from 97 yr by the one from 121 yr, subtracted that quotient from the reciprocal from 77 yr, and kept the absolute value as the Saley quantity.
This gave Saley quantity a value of 0.53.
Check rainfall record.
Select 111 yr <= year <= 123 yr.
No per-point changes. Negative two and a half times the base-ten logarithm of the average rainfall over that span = -1.33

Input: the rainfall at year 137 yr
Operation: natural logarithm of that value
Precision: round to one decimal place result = 1.3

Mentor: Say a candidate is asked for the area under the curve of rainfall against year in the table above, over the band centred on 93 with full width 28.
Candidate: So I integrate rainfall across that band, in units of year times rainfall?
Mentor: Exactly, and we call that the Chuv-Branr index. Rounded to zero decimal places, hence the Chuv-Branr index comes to 117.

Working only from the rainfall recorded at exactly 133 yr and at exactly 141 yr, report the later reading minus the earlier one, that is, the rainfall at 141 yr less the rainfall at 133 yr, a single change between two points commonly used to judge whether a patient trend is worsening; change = 1.8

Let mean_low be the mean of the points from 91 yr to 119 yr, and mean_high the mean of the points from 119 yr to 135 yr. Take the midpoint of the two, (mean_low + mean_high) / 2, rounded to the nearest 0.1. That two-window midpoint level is 3.3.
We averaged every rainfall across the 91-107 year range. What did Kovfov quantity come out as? 4.25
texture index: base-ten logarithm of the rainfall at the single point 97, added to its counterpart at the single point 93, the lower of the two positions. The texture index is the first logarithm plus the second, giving 1.221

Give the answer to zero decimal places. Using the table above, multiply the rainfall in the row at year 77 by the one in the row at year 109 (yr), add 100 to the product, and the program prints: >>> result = 119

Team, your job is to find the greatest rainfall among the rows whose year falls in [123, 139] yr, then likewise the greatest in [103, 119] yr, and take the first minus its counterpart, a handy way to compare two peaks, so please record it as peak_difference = -1.1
